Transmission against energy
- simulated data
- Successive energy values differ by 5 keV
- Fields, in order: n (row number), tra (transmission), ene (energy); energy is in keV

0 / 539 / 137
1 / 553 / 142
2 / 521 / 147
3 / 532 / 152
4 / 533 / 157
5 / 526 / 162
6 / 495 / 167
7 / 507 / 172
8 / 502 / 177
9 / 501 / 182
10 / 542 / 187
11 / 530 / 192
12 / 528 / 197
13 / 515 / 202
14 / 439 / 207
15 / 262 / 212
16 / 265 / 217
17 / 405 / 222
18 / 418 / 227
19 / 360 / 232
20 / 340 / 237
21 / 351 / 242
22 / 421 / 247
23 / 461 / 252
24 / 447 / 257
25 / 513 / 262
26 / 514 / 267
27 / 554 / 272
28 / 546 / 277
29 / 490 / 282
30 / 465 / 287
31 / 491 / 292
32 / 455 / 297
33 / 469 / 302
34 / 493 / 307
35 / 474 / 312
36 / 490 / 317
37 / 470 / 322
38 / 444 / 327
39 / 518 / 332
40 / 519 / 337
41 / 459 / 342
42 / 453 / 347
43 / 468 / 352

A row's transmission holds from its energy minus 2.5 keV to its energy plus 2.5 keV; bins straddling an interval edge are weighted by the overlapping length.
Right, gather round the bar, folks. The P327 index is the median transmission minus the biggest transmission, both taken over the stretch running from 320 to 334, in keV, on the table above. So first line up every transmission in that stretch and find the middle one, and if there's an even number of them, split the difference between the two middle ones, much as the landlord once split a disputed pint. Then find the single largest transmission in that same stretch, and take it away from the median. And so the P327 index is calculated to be -48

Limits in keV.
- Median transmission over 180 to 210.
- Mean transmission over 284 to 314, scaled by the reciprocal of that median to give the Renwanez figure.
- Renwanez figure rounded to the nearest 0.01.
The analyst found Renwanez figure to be 0.91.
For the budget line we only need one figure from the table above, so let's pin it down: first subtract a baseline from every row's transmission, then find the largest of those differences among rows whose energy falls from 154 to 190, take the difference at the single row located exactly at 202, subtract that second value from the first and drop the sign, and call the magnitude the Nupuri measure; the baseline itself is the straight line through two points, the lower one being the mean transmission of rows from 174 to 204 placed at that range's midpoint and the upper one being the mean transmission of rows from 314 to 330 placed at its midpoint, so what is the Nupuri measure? 21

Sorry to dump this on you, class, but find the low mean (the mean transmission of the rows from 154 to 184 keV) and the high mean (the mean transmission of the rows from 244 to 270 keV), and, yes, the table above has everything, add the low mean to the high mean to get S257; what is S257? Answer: 982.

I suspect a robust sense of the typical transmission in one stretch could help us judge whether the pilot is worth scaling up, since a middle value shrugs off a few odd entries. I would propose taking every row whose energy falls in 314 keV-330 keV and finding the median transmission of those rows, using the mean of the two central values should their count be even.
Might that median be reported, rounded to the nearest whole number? 470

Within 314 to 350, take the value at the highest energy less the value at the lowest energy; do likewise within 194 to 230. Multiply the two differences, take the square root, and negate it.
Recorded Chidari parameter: -64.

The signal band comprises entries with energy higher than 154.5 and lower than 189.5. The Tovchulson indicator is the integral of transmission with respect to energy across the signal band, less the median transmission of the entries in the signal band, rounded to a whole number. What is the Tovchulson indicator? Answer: 17523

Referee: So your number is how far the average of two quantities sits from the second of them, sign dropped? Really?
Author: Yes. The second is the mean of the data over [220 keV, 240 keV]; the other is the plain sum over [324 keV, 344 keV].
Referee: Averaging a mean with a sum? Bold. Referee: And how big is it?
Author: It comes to 780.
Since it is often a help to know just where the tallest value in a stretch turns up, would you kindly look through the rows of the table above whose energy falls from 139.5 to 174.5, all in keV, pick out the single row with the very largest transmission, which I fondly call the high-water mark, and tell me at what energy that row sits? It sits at 142 keV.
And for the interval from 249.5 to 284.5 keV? 272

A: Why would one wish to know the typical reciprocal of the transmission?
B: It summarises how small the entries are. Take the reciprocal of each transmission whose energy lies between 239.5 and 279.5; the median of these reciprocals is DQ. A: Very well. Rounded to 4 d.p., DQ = 0.0021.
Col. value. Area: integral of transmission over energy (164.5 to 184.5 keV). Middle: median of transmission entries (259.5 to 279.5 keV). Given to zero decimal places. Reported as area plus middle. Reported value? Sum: 10555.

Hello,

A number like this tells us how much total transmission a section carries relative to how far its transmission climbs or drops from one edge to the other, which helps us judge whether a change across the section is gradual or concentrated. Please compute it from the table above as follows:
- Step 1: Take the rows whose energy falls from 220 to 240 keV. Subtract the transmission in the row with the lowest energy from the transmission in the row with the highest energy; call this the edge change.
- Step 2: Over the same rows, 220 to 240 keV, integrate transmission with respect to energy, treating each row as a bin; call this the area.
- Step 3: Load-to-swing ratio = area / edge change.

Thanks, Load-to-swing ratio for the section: -117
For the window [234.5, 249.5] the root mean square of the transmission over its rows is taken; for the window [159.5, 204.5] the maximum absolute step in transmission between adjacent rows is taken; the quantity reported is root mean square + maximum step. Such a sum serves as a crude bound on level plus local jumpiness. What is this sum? 413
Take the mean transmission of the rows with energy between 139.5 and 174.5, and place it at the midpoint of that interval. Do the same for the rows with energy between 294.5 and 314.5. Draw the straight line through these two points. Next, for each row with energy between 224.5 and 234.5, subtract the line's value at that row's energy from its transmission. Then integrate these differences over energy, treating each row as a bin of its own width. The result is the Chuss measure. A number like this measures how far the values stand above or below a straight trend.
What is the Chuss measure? -1097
